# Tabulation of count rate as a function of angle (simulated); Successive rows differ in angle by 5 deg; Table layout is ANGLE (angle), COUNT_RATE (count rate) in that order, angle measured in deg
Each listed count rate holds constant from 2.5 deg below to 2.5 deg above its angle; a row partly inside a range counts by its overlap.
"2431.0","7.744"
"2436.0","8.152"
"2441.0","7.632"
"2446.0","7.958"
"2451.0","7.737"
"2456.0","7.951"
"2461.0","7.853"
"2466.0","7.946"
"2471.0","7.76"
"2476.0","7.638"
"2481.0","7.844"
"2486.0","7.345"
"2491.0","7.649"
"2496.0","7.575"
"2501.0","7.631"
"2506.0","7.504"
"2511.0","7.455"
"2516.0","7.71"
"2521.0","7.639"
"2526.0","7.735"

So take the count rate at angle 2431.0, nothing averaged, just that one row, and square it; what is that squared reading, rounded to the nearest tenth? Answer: 60.0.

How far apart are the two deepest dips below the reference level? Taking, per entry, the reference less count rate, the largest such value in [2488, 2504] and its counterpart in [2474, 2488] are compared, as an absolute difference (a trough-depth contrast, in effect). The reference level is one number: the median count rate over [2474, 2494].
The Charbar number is 0.23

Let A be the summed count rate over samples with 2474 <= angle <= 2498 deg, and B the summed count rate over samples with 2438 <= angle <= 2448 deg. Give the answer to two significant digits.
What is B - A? -22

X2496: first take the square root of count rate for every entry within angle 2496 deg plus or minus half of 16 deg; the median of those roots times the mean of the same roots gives 7.62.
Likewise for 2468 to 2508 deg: 7.63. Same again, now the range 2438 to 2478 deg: 7.81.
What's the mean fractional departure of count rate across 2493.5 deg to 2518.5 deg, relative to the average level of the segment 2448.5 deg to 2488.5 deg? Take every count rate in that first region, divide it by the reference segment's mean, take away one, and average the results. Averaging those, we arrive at -0.024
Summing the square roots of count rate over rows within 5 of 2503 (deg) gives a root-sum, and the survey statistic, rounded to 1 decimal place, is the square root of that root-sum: 2.3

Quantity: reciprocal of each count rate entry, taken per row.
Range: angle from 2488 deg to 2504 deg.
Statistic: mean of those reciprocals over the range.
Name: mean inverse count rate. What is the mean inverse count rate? 0.131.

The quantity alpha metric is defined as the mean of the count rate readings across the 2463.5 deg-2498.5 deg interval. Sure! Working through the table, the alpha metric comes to 7.68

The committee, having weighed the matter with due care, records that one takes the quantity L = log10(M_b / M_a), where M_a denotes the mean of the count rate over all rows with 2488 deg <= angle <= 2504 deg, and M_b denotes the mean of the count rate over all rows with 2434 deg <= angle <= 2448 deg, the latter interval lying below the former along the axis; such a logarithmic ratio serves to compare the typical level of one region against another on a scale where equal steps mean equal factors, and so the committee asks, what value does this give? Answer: 0.017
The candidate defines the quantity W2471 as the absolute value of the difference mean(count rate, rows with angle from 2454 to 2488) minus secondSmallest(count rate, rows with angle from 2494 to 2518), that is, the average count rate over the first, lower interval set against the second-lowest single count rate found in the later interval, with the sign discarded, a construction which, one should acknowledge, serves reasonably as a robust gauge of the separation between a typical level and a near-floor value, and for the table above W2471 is 0.26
